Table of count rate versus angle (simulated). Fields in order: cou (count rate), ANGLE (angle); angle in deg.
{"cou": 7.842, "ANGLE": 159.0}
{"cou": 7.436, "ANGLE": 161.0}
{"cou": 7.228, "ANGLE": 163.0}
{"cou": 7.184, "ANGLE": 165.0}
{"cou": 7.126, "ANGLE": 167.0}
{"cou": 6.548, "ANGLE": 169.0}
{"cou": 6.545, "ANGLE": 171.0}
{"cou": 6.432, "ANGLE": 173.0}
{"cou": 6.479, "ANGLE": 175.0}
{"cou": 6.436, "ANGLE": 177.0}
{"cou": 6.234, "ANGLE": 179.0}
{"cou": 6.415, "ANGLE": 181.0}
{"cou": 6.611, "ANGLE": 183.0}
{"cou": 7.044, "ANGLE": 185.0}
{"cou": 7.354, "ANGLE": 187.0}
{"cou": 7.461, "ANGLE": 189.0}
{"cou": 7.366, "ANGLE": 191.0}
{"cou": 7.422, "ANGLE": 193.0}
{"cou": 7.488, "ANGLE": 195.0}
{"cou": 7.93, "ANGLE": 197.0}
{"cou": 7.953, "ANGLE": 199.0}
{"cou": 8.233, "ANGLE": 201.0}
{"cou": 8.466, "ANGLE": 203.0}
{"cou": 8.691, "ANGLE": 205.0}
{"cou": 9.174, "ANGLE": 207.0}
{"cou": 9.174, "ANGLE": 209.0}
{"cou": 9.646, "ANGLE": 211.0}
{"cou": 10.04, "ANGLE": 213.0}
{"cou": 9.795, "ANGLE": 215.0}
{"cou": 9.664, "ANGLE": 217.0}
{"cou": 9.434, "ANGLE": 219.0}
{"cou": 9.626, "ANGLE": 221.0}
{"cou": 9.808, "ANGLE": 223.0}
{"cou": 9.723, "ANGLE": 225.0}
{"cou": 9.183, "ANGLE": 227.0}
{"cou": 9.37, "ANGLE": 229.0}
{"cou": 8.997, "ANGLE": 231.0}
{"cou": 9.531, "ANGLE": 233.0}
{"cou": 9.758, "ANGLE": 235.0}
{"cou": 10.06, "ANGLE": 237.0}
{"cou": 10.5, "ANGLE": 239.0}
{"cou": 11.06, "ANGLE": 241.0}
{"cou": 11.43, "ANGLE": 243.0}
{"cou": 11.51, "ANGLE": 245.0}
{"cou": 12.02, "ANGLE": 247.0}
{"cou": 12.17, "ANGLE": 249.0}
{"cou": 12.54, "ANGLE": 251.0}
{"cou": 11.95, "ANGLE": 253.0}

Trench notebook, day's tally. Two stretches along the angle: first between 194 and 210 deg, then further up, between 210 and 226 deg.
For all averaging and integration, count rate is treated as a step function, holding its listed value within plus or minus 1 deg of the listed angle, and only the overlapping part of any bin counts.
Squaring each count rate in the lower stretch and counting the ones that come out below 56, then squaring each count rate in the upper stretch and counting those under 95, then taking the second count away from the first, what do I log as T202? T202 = -5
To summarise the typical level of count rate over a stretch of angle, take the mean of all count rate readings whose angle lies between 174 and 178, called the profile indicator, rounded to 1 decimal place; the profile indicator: 6.5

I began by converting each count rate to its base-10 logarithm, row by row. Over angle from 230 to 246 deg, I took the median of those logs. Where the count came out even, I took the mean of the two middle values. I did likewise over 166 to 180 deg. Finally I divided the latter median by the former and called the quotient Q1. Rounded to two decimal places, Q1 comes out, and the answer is 0.80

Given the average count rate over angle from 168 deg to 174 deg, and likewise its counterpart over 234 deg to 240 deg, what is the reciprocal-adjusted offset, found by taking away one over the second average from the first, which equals 6.41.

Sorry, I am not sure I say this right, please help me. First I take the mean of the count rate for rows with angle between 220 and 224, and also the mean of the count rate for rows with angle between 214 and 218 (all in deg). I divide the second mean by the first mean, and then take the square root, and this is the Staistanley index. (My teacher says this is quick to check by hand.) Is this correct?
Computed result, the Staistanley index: 1.00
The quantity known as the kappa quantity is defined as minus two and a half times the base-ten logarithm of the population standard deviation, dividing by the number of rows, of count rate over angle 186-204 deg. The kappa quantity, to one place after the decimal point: 1.0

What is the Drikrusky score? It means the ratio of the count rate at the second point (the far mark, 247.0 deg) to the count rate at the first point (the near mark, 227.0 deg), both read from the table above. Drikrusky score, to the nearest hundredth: 1.31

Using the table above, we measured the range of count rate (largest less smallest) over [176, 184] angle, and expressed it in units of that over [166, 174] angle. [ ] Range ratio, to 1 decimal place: 0.5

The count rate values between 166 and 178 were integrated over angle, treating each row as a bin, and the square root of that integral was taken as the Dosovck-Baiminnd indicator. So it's 8.9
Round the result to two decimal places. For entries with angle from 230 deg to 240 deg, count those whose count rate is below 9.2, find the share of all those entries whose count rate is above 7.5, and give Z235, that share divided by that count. 1.00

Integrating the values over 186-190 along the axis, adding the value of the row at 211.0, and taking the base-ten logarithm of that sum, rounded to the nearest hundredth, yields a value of 1.59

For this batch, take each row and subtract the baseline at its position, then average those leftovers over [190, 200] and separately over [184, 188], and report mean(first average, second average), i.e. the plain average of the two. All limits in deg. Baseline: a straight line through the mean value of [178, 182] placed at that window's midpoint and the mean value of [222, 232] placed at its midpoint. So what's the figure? 0.40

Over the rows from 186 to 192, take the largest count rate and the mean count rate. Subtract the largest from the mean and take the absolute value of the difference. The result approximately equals 0.067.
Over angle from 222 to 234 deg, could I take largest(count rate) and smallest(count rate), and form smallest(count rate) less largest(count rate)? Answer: -0.81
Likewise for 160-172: -0.89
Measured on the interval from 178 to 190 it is -1.23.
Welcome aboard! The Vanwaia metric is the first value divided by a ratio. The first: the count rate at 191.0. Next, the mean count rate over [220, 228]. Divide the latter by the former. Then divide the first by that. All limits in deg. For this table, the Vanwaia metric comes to 5.7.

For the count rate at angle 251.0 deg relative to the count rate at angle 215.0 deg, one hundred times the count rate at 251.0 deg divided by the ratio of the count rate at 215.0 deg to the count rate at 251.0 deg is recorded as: 1605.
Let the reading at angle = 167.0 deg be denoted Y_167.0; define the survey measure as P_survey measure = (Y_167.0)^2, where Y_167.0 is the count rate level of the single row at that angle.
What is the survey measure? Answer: 51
